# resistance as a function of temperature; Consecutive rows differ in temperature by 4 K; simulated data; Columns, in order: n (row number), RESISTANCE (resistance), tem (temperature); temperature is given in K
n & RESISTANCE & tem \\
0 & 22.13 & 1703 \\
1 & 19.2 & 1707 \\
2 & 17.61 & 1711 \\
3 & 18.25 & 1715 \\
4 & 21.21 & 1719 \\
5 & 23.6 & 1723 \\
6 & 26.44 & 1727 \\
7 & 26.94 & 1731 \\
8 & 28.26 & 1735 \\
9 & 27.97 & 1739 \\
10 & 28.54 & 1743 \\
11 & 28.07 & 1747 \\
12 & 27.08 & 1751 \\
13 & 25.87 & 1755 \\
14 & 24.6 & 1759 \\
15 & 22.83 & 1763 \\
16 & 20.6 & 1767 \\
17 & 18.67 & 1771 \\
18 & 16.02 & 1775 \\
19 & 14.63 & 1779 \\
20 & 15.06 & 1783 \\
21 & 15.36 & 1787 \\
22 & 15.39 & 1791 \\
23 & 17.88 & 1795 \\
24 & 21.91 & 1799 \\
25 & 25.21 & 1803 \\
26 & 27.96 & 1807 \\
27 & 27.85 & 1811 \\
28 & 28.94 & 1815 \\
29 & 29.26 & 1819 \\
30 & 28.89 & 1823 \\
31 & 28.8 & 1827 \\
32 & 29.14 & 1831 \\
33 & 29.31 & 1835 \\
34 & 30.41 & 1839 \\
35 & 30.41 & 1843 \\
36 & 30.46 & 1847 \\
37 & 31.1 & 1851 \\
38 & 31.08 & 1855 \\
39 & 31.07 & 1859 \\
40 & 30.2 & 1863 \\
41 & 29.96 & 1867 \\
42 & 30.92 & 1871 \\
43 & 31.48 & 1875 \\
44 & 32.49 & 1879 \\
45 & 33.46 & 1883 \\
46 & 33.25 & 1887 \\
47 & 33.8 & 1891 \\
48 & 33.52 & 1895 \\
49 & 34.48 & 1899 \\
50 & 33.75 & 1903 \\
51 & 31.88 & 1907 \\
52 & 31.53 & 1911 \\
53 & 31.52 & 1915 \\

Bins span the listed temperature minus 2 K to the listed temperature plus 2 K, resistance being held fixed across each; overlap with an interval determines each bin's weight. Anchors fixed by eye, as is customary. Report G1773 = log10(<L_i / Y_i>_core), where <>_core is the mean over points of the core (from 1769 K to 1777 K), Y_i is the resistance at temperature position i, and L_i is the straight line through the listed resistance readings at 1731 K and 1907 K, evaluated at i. 0.21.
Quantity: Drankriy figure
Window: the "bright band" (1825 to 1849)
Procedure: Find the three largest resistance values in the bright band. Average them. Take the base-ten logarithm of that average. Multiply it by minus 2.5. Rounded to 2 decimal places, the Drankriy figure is -3.71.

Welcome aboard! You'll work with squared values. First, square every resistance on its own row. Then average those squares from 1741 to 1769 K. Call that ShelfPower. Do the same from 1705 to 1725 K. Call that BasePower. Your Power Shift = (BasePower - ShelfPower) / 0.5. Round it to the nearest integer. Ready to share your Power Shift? -494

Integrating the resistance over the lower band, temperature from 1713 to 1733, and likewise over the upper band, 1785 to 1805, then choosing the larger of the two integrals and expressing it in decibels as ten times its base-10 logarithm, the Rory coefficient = 26.7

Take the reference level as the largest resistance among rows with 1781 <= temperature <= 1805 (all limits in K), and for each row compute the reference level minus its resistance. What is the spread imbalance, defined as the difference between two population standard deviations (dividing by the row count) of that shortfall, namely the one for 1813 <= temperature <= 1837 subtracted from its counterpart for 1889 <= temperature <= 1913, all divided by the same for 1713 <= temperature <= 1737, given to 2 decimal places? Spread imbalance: 0.25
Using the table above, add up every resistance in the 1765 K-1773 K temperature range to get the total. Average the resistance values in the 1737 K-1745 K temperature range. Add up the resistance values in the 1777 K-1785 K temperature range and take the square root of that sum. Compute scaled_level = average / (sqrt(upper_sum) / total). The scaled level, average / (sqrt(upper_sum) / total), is 204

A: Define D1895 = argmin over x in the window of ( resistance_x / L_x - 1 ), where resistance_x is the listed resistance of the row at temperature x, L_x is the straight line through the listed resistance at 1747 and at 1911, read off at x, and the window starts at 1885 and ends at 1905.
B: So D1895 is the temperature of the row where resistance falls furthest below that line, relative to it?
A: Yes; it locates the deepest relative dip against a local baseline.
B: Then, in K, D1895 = 1887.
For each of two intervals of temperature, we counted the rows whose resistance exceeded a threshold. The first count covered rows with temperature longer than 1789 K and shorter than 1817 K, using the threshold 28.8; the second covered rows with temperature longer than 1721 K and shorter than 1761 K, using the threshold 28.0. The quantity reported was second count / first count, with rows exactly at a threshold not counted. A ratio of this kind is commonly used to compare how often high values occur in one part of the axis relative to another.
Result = 3.0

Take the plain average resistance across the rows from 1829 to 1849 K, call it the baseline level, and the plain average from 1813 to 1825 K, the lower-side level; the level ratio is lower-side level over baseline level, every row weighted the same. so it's 1.0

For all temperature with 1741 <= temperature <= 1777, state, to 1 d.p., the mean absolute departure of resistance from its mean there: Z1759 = 3.6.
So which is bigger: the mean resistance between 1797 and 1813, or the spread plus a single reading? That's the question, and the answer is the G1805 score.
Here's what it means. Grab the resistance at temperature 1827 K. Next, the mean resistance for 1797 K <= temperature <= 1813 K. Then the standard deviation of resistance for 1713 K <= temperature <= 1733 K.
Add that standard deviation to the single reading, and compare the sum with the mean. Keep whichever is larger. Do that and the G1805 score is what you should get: 32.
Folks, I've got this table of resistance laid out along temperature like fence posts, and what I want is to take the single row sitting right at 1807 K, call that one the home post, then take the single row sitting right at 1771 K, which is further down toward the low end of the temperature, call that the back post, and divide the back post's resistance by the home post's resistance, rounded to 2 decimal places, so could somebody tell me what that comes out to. 0.67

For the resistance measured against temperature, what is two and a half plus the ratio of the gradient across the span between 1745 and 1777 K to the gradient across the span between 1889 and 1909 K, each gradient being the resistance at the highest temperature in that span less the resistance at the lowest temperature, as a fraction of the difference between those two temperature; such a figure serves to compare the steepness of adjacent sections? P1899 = 6.1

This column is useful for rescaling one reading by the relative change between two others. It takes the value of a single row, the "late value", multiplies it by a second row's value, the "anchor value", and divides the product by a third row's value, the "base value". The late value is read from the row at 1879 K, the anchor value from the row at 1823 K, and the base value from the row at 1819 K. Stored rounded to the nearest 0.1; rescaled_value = 32.1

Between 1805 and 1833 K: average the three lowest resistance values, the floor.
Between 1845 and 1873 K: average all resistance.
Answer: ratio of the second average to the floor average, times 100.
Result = 109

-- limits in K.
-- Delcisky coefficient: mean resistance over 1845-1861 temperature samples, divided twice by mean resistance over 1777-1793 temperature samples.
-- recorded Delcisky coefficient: 0.14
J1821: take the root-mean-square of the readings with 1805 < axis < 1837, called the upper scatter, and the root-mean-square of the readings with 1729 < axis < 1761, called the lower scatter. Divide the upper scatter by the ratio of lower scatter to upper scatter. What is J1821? 30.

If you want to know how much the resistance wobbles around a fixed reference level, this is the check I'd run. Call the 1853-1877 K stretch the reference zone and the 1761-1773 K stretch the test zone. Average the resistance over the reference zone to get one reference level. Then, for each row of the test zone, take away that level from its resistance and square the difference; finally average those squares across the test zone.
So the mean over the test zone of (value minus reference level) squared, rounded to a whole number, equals 105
